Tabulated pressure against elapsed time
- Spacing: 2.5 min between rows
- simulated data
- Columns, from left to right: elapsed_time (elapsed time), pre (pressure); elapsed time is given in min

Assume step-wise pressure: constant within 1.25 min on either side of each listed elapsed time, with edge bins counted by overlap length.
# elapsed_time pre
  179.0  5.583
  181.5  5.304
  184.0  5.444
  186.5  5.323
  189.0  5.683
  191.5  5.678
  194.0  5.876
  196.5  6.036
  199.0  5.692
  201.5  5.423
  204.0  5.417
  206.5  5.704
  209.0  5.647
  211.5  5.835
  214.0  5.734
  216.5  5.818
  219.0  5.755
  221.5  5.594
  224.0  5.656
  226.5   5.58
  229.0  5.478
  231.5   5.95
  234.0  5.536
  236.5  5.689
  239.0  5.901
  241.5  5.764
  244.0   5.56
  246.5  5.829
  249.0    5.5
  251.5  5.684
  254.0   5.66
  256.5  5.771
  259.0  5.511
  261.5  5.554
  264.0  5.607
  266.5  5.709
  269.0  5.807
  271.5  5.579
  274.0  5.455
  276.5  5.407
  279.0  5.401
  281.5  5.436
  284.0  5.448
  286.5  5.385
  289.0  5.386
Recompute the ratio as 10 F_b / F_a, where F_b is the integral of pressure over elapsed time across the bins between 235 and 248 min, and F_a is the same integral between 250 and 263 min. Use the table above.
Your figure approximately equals 10.2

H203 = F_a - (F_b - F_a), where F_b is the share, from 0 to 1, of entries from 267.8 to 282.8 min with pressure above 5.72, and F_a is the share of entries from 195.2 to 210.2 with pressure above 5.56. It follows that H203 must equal 1.17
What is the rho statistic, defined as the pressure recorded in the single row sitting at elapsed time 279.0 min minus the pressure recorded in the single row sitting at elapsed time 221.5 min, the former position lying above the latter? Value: -0.19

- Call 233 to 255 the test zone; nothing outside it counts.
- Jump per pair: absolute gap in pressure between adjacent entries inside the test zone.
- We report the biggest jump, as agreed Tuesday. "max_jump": 0.329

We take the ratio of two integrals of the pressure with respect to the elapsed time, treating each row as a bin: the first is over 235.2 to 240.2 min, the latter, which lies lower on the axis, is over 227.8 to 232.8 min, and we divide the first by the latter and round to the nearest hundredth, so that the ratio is 1.01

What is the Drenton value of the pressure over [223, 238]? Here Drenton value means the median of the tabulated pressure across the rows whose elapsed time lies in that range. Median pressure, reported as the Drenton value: 5.62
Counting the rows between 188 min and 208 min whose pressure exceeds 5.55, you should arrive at 6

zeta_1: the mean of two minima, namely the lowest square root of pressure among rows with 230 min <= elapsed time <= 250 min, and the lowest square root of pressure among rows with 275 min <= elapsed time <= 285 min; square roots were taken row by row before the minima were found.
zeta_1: 2.33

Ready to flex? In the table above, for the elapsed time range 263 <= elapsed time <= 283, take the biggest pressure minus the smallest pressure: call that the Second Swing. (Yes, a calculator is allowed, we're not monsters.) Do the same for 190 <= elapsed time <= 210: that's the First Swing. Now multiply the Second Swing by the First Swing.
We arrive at 0.25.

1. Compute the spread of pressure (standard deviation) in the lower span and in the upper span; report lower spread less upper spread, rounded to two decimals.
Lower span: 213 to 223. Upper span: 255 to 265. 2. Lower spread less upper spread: -0.02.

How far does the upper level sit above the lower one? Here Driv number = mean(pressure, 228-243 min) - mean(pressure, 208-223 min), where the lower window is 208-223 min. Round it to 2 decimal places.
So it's -0.01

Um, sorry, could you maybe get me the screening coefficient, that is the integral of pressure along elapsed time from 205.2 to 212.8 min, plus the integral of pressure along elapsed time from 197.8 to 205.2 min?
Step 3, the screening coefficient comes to 84.3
